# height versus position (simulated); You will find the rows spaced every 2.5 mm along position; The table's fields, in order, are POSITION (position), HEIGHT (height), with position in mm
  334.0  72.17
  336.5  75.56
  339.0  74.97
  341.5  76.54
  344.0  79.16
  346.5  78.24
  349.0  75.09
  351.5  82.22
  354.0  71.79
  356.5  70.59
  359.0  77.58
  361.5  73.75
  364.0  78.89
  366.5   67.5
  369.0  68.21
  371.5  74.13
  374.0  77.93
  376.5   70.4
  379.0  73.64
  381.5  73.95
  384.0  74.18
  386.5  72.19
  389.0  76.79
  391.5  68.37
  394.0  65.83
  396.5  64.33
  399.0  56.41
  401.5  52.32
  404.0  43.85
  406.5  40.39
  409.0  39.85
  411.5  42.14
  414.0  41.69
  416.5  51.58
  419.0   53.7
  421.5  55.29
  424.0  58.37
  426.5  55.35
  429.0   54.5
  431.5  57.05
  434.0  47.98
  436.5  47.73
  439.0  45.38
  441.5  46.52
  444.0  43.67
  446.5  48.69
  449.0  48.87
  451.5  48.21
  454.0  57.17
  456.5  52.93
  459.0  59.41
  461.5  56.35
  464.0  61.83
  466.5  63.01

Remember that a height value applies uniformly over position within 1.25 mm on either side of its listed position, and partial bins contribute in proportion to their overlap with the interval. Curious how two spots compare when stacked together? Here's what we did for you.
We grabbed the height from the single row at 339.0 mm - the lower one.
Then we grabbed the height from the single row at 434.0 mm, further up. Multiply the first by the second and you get 3597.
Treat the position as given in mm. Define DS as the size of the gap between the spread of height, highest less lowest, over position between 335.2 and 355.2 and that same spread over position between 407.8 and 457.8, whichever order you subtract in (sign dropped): 8.1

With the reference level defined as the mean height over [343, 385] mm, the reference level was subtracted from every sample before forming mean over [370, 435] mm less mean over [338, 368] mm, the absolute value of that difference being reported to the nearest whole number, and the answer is 16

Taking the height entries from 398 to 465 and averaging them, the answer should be 51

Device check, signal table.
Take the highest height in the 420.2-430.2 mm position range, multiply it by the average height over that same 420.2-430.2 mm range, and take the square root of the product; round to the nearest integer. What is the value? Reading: 57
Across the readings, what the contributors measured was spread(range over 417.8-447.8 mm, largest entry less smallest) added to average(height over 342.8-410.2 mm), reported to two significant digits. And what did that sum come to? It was 83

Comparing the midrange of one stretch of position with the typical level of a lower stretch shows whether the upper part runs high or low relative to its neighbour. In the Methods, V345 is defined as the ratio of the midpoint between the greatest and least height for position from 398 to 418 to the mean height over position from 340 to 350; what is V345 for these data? 0.62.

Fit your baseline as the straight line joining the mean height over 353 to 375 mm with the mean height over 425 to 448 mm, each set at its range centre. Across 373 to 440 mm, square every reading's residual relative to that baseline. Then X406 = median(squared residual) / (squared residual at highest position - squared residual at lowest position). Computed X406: -0.5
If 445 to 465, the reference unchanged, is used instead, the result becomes 0.3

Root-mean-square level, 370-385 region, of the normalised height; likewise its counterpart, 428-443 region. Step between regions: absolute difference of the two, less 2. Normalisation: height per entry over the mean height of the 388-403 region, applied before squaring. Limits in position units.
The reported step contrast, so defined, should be -1.62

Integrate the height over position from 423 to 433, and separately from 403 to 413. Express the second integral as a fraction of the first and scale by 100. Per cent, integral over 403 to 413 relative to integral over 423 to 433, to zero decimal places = 74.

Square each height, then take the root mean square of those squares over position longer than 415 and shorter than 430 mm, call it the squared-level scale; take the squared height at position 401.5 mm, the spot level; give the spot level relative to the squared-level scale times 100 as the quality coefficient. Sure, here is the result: 91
